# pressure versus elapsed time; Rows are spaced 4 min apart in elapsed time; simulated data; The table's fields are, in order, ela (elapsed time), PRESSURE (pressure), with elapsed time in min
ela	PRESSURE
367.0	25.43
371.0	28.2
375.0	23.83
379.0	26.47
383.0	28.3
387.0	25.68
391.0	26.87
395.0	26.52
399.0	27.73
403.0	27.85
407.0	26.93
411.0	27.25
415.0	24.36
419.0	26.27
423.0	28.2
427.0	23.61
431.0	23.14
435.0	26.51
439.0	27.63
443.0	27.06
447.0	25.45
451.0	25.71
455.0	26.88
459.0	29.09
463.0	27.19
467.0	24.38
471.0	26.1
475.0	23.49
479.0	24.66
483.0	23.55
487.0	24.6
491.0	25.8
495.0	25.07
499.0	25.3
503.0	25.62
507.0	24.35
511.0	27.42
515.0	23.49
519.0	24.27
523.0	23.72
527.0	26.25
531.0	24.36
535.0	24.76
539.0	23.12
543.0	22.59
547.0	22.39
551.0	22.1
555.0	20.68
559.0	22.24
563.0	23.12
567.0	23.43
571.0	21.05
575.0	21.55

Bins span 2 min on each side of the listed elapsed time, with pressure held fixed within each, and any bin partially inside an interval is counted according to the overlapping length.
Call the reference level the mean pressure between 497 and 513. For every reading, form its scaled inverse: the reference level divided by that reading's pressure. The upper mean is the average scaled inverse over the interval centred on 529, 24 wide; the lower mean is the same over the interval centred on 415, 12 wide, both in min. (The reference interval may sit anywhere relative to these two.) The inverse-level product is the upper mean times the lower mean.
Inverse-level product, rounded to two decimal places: 1.04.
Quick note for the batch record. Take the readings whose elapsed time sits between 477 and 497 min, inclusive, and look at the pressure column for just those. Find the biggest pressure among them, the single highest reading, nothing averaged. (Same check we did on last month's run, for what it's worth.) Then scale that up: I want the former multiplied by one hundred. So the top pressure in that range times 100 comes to 2580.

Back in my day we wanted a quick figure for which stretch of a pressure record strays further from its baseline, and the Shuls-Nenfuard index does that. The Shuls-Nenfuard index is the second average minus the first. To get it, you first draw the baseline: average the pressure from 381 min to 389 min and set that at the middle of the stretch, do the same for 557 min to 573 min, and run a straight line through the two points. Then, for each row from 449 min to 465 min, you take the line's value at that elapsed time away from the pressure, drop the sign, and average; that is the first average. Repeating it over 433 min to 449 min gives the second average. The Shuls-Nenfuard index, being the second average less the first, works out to -1.0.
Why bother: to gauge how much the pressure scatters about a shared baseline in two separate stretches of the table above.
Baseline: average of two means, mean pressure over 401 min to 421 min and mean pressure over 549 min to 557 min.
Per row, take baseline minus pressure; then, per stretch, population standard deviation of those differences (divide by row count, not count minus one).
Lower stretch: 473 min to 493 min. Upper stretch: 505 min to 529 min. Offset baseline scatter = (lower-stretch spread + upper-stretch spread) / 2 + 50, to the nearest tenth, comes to 51.1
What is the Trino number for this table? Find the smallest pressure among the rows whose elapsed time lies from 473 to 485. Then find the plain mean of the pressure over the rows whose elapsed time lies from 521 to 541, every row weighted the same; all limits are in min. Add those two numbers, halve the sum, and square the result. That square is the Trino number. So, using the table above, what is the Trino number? 574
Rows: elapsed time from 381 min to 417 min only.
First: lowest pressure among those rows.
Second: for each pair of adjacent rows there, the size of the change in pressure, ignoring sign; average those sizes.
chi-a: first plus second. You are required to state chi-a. 25.6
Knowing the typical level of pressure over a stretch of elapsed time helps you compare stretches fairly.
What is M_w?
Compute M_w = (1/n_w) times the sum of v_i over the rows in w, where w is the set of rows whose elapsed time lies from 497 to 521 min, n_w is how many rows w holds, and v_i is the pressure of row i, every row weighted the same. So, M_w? 25.1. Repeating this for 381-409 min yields 27.1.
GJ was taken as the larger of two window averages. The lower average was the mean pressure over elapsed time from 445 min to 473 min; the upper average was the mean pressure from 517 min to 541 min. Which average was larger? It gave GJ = 26.4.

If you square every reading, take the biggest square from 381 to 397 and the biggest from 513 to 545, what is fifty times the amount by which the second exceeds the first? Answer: -5591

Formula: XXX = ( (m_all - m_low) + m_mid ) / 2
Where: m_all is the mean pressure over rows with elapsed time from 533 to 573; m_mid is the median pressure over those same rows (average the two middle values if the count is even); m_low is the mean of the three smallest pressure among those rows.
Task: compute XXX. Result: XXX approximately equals 11.9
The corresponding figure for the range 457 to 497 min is 13.2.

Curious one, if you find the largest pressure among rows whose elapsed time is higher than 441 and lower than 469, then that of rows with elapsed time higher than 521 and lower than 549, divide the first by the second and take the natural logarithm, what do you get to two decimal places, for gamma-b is 0.10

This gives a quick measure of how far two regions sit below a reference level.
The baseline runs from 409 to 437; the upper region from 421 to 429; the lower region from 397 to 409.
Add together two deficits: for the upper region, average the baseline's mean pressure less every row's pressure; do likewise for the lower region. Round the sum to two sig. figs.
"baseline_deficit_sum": -2.2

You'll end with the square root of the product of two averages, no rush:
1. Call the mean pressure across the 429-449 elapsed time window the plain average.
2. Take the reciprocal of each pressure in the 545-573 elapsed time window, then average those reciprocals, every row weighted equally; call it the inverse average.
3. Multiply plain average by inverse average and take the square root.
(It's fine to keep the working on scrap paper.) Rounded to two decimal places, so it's 1.08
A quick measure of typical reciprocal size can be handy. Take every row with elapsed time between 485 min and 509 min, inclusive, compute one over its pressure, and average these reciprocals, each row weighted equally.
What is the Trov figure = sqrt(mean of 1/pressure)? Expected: 0.200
